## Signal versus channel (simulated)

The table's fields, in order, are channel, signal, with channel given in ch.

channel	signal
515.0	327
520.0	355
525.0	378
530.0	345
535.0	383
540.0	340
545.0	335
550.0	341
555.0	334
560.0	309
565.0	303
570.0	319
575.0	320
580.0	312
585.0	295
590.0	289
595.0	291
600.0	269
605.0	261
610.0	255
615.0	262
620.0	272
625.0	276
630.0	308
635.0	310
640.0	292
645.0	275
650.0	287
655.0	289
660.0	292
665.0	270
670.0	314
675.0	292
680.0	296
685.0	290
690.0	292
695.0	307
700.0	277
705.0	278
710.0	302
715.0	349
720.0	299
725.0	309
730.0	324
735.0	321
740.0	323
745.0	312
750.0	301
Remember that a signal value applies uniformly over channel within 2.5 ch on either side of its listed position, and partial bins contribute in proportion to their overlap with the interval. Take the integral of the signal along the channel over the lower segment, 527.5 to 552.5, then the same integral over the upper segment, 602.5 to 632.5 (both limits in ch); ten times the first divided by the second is 11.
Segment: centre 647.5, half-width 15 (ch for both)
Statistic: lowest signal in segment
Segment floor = 275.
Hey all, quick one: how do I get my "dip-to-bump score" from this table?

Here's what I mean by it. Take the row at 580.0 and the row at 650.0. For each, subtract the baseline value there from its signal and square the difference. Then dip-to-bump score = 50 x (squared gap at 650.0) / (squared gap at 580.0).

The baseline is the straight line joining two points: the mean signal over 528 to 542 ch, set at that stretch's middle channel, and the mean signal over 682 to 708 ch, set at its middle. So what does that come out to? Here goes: 34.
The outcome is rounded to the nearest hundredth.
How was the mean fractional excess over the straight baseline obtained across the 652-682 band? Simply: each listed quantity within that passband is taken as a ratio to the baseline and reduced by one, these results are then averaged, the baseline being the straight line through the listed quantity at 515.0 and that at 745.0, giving -0.08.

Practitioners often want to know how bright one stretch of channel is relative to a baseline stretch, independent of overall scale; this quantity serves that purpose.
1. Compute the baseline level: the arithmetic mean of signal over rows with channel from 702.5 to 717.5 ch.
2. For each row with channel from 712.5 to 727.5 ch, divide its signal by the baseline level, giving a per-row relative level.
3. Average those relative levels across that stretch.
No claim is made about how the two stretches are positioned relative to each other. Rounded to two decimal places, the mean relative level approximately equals 1.03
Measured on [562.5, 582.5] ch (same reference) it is 1.01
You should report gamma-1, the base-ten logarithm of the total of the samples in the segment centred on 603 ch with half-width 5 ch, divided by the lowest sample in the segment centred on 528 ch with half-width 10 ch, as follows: 0.19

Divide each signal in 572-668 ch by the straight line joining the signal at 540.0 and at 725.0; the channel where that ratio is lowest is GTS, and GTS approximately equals 610.0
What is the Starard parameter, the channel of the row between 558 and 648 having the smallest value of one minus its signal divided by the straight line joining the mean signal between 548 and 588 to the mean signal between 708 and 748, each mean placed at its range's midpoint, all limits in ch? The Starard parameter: 575.0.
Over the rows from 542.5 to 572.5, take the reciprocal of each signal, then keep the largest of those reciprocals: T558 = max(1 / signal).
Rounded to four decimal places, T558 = 0.0033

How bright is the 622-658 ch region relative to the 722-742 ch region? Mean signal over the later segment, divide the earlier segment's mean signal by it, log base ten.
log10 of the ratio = -0.04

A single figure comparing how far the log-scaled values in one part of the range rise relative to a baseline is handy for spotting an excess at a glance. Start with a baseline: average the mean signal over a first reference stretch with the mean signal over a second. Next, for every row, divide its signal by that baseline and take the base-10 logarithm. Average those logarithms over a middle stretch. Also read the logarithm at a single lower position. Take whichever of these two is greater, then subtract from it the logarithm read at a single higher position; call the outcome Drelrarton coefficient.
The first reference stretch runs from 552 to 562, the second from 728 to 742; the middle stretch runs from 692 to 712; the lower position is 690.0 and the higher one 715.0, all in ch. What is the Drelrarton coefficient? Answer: -0.077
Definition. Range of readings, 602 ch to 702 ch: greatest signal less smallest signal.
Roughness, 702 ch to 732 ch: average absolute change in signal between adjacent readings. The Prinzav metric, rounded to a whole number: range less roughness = 30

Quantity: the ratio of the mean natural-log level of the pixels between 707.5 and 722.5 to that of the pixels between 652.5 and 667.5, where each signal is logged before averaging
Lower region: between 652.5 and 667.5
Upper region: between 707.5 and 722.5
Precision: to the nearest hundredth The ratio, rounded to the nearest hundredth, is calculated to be 1.02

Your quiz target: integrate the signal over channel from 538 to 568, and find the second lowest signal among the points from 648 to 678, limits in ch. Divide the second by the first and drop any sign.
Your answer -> 0.0293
